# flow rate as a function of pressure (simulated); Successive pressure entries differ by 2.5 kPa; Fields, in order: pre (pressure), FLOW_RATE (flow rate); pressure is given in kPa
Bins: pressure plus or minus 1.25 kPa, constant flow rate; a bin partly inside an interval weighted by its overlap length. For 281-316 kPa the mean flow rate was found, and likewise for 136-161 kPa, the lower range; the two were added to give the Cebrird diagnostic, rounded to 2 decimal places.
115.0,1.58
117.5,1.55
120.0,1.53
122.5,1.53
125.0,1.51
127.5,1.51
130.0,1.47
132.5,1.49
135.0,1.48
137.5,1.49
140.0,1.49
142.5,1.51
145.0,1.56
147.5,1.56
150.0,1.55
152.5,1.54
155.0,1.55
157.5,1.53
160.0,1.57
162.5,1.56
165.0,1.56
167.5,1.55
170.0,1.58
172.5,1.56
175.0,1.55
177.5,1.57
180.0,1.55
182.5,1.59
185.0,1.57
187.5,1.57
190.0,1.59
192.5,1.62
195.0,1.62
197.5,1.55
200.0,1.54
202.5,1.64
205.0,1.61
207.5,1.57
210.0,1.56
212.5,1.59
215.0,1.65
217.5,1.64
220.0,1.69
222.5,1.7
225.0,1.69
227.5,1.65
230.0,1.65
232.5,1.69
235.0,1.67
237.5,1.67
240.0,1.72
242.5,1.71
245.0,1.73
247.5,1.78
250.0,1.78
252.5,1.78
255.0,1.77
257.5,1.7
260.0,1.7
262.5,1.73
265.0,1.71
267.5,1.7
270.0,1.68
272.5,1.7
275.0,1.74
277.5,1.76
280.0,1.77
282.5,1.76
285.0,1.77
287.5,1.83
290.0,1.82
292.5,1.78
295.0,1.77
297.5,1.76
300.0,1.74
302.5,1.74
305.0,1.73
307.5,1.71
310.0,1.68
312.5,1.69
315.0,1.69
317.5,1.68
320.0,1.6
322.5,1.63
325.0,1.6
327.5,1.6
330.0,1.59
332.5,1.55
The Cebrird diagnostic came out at 3.28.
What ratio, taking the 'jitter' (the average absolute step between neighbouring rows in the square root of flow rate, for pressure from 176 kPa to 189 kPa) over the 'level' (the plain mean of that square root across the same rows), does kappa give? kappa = 0.0064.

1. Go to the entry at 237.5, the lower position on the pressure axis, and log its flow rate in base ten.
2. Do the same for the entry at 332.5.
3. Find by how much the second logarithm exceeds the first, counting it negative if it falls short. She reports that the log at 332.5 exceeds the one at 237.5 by -0.032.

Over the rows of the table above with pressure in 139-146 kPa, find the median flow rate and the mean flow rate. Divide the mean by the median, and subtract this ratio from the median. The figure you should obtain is 0.50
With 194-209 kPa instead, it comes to 0.59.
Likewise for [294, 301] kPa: 0.76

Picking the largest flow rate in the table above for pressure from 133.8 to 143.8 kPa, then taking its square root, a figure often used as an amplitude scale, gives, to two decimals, 1.23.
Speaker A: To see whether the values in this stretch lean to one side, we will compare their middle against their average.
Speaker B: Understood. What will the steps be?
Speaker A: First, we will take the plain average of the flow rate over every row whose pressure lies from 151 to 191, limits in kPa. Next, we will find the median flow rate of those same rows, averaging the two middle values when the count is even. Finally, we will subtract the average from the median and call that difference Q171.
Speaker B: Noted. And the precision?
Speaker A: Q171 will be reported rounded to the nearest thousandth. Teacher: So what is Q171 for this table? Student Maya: -0.002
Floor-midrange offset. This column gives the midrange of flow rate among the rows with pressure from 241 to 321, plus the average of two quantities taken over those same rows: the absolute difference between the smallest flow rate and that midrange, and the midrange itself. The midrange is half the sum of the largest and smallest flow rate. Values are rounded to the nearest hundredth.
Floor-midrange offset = 2.63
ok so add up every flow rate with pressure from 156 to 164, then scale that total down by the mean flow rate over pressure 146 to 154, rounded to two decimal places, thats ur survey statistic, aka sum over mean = 3.01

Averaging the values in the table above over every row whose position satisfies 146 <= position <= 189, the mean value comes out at 1.56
